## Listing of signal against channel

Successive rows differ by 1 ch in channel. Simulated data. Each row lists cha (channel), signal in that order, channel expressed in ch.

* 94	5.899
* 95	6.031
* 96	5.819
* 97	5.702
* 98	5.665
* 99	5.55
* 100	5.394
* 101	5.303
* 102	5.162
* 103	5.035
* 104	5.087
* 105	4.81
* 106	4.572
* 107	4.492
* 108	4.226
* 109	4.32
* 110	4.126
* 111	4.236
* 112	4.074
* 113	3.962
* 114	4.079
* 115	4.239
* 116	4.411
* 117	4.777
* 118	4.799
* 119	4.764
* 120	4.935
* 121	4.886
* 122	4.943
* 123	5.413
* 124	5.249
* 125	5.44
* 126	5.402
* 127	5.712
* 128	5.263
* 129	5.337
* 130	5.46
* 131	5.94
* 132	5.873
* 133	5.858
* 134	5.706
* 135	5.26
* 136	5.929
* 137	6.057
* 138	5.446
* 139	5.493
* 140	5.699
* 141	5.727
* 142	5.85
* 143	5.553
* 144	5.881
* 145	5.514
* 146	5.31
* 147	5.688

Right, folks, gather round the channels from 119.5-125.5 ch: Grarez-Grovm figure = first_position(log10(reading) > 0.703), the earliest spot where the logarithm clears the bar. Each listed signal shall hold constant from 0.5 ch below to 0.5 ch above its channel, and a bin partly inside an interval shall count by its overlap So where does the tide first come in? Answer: 123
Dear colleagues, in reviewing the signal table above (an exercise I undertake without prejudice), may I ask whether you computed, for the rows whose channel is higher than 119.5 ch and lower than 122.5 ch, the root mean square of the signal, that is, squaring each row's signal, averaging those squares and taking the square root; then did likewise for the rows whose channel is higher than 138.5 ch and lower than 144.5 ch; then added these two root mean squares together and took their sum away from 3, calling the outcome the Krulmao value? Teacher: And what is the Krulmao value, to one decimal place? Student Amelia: -7.6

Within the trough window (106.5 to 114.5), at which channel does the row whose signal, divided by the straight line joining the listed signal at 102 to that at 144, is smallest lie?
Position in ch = 113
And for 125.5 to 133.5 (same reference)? 128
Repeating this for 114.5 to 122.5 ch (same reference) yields 115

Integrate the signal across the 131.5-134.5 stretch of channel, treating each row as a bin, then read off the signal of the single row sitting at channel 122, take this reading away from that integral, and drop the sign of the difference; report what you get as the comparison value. 12.5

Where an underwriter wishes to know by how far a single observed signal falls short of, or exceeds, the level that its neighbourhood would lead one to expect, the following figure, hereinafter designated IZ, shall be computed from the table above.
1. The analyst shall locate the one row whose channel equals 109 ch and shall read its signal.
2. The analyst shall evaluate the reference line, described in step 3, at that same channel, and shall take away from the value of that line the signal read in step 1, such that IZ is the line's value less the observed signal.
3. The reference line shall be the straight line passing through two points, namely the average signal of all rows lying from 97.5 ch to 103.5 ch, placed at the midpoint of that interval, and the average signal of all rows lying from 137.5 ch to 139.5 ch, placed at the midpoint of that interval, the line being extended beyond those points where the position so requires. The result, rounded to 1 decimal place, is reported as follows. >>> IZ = 1.1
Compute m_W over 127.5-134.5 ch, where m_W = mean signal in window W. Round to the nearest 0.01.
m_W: 5.63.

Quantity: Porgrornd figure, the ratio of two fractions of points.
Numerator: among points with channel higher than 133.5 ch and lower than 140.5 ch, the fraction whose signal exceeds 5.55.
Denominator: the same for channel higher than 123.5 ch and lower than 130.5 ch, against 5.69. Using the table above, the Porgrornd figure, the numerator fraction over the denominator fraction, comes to 4.0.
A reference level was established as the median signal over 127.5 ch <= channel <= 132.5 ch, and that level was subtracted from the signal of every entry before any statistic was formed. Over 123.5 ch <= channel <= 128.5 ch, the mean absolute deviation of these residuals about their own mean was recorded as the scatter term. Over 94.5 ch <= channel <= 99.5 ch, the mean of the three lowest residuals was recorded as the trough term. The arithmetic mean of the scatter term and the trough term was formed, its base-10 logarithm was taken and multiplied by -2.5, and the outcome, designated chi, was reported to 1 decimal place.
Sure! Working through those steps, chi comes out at 2.0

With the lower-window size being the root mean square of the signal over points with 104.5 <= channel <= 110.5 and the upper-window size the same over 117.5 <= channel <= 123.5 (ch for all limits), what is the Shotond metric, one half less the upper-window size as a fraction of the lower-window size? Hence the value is -0.6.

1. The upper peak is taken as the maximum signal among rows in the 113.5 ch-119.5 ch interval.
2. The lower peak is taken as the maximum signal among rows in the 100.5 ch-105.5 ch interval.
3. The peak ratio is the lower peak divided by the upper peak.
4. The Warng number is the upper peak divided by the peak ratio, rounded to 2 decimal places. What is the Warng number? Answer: 4.34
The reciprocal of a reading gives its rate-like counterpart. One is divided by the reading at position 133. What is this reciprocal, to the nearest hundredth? 0.17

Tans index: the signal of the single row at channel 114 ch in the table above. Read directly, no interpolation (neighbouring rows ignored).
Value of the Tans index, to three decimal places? 4.079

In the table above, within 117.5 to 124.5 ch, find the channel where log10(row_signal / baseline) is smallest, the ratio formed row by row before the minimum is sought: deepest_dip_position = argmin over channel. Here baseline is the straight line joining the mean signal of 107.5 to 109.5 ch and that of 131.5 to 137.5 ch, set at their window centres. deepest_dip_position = 119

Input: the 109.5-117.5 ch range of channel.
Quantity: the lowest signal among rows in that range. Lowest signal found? 3.962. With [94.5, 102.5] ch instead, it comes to 5.162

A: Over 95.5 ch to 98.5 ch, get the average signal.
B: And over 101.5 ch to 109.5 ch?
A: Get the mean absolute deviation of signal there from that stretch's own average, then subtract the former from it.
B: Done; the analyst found -5.4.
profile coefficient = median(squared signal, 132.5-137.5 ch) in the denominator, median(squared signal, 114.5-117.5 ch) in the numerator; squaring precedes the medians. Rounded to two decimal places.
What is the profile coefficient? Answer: 0.57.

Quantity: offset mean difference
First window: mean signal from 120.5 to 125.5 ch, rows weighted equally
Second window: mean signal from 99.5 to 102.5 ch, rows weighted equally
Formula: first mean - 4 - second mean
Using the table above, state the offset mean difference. -4.1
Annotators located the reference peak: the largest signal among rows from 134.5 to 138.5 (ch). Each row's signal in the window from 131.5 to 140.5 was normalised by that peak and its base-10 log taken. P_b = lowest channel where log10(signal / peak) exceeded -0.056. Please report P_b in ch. 132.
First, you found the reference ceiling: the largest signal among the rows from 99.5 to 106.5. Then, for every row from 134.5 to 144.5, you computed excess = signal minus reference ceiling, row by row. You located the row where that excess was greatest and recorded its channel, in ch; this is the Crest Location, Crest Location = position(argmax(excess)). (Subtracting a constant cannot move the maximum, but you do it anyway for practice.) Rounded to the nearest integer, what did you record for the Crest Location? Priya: 137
